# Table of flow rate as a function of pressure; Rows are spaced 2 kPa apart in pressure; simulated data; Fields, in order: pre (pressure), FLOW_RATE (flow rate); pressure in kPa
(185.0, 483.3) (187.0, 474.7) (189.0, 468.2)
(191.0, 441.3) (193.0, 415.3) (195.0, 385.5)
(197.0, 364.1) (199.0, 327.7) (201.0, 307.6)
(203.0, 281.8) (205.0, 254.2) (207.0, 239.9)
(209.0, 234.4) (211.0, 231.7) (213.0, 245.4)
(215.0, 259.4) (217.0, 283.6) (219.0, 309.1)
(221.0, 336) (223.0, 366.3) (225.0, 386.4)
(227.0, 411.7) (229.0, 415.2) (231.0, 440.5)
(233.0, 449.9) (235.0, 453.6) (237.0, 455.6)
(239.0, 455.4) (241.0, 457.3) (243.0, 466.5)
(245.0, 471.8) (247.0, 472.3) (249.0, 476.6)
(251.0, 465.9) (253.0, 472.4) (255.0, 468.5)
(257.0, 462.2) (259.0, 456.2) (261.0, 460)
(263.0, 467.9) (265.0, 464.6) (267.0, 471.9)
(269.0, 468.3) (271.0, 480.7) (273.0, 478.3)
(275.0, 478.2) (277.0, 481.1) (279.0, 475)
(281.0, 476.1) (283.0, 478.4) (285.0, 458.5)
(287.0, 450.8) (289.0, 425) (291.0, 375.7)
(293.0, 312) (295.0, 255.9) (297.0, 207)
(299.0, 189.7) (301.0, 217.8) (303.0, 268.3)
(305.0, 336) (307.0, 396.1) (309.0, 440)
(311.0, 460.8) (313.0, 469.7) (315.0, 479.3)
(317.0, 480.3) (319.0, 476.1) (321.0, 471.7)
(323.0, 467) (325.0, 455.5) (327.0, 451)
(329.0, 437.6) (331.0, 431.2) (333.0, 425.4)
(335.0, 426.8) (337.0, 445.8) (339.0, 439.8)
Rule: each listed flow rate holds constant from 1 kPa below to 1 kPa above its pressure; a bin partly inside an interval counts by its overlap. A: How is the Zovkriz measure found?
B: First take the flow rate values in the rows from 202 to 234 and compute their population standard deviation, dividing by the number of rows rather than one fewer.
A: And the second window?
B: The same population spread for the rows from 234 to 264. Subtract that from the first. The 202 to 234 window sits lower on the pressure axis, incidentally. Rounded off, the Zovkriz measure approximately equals 69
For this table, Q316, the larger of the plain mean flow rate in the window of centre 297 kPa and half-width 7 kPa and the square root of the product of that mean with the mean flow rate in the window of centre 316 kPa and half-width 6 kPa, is 351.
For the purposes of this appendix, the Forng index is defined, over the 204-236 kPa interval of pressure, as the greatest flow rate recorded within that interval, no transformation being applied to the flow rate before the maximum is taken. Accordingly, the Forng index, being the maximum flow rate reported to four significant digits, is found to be 453.6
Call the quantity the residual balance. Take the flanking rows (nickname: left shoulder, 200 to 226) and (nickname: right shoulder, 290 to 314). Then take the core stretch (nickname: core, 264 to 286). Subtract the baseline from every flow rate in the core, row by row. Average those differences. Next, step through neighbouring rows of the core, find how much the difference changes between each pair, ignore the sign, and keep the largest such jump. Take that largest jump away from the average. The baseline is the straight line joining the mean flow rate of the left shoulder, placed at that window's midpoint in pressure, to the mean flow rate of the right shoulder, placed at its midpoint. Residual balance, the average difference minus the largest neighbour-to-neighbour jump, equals 137.7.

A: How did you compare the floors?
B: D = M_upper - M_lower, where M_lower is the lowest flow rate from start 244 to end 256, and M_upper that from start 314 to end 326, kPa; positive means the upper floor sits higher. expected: -10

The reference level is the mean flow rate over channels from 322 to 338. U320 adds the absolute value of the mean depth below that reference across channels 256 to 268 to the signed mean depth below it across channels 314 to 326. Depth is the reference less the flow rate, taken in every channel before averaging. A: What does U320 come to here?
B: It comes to -8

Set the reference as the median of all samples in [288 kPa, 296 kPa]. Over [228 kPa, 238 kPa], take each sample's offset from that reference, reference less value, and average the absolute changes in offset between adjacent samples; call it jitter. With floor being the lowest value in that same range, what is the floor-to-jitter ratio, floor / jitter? 41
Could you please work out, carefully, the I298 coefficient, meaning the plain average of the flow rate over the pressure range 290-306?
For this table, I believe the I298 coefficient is 270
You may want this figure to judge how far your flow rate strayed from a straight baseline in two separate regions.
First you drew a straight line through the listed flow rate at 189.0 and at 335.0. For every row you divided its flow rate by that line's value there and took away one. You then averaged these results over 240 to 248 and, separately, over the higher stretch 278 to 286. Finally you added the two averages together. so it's 0.10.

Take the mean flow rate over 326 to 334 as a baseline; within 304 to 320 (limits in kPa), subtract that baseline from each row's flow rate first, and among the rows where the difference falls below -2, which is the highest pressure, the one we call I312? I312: 307.0 kPa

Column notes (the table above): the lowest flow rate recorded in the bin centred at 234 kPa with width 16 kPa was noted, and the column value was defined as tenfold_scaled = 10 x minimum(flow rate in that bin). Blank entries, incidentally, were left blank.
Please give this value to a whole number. 4117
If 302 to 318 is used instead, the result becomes 2683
